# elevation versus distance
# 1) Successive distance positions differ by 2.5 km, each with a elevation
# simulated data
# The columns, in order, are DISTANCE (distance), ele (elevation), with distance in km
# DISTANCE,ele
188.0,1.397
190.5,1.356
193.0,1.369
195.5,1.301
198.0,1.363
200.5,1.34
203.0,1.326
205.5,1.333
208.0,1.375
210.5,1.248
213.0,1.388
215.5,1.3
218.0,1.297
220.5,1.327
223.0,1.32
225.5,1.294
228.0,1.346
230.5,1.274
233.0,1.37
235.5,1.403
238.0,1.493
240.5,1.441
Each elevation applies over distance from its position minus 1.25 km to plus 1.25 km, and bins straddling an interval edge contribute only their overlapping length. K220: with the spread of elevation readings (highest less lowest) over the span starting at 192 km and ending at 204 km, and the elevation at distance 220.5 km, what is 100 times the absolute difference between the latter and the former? 126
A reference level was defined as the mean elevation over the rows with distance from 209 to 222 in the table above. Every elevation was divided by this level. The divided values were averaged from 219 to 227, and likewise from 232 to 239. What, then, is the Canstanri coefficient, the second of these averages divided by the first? 1.082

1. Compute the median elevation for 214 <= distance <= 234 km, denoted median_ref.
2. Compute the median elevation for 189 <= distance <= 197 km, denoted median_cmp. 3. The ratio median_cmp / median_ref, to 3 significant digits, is 1.04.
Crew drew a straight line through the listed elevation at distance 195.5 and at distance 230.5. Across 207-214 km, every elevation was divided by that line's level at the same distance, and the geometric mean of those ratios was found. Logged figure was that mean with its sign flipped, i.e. -1.04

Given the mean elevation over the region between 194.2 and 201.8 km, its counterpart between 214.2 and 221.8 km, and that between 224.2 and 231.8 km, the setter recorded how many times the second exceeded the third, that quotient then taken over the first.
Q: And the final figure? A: 0.751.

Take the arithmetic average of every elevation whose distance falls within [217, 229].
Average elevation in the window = 1.32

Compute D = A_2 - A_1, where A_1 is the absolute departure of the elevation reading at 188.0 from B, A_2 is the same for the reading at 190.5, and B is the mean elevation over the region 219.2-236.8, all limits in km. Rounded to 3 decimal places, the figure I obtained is -0.041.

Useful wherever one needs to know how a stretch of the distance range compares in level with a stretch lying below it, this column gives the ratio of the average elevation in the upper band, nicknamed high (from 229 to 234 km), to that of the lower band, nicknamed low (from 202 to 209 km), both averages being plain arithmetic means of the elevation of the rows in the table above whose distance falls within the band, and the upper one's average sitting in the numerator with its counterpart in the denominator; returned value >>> 0.983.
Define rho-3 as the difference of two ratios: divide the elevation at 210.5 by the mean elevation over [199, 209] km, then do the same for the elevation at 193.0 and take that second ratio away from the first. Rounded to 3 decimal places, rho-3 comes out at -0.090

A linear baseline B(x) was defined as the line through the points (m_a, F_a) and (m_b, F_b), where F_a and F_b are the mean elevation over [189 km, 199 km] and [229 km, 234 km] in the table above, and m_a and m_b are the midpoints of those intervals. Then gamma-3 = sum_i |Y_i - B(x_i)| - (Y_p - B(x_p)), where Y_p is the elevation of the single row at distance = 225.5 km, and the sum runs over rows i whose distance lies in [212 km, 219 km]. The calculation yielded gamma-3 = 0.15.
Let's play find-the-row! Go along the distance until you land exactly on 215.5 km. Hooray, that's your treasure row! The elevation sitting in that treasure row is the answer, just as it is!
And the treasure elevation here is 1.3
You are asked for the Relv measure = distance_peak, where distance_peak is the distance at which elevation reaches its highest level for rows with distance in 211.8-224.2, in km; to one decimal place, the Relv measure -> 213.0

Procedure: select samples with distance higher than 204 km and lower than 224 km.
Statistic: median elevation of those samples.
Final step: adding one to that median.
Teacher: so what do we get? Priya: 2.32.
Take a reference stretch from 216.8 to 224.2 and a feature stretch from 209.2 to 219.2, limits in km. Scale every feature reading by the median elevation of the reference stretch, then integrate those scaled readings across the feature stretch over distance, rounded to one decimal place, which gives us 9.9 km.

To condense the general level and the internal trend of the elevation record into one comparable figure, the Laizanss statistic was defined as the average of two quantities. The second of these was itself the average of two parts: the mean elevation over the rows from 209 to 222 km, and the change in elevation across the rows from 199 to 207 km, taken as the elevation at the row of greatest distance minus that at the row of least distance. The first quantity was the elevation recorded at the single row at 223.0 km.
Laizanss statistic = 0.99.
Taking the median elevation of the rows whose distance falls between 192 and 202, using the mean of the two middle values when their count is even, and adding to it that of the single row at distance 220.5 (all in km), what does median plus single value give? 2.68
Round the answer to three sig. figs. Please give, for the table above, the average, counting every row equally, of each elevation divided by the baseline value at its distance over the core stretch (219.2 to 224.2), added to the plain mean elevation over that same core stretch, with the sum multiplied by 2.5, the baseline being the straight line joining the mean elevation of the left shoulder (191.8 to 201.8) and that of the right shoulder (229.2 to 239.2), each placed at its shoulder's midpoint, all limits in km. 5.72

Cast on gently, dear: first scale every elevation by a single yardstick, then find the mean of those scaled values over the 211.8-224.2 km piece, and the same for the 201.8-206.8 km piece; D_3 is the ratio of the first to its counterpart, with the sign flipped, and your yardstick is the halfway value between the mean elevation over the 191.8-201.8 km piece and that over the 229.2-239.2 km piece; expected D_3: -1.00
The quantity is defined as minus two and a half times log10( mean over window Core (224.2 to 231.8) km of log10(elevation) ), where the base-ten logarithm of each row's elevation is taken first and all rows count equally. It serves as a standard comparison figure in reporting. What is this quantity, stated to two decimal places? 2.34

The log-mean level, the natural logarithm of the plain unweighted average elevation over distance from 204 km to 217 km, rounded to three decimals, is 0.284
